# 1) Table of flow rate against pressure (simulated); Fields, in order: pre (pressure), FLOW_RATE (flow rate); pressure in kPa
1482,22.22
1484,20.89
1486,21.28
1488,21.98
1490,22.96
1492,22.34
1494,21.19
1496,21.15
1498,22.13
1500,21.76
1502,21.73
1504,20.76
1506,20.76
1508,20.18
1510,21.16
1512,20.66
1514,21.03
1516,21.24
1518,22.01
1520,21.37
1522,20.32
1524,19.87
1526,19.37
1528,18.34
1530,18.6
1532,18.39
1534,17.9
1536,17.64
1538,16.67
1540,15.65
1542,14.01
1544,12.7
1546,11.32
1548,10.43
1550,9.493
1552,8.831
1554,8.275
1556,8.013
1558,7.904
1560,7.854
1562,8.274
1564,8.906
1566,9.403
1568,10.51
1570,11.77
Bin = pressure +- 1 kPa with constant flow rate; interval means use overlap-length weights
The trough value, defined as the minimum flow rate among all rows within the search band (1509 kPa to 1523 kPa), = 20.32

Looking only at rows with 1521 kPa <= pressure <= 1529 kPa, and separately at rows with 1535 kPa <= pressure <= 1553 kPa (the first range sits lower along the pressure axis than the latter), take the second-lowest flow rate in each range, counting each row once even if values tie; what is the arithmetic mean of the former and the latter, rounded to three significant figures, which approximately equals 14.4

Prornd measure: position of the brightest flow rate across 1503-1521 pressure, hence 1518 kPa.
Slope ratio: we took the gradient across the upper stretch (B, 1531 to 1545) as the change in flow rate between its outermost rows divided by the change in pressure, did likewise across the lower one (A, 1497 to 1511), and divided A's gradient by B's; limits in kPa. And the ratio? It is 0.2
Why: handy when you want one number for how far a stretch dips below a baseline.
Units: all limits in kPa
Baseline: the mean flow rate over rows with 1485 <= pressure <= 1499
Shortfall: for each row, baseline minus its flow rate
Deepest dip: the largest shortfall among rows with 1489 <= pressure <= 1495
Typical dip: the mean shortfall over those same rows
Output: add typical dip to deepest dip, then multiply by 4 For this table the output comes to 1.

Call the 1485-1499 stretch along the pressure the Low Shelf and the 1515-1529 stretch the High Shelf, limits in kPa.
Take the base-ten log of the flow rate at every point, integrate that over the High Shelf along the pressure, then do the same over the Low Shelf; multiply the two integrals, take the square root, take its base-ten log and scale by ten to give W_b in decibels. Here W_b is 12.68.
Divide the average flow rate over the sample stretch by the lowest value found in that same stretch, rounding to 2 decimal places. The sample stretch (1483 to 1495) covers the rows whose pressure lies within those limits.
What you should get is 1.04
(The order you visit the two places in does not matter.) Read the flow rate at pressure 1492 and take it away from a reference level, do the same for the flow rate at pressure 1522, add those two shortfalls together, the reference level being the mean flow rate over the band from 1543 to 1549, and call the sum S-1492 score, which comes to -20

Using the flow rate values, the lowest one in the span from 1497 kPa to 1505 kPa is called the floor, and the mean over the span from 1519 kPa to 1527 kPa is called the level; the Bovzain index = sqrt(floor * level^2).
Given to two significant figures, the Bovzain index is 92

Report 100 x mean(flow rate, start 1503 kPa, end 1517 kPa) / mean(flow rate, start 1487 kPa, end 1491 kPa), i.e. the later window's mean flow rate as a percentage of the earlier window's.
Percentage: 93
